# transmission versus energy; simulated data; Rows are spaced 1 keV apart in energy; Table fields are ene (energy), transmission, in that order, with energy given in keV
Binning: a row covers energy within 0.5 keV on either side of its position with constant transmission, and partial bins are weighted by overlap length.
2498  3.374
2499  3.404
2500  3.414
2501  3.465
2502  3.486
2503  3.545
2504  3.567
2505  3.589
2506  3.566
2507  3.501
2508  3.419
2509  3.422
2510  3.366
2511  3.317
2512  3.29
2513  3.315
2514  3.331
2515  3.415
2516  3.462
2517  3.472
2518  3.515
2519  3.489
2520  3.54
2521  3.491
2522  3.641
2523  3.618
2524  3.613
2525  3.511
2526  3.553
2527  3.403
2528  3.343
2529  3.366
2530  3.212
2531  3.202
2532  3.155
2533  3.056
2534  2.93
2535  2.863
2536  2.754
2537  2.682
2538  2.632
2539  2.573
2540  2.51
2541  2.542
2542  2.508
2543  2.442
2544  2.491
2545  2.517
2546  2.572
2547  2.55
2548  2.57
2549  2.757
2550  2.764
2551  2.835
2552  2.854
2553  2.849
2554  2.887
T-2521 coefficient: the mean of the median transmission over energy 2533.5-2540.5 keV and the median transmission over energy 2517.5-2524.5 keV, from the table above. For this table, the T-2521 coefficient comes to 3.11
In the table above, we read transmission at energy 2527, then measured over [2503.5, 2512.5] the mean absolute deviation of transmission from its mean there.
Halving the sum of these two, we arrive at 1.75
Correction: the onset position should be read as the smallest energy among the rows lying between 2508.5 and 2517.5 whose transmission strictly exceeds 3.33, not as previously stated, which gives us 2509 keV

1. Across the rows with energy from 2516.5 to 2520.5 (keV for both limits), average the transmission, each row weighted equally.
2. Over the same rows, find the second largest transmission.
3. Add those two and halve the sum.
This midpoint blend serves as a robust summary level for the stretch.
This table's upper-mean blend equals 3.5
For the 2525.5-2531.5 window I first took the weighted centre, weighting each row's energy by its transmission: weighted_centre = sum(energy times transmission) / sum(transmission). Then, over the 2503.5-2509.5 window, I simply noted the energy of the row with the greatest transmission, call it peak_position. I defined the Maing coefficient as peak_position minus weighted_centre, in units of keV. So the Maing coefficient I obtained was -23.4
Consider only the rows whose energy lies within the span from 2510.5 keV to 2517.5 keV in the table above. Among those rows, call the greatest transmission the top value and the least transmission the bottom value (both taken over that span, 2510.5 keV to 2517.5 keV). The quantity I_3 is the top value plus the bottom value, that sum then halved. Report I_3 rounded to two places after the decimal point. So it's 3.38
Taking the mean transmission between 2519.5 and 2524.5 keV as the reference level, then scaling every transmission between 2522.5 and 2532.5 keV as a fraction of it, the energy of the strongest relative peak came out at 2523 keV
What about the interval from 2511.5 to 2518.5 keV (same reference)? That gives 2518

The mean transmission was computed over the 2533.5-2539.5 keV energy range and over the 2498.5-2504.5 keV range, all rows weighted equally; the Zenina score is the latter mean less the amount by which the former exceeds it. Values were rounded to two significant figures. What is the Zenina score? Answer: 4.2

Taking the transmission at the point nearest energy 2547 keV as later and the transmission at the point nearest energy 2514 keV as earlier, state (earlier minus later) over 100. 0.008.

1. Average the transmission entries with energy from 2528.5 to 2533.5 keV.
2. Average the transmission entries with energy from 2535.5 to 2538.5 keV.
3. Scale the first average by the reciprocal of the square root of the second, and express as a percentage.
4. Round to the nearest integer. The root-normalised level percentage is 195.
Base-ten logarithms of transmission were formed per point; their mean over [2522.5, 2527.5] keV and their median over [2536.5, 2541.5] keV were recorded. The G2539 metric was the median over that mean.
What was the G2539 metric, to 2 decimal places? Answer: 0.75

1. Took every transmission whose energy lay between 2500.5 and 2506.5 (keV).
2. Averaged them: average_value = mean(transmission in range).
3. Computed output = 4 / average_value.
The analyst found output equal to 1.131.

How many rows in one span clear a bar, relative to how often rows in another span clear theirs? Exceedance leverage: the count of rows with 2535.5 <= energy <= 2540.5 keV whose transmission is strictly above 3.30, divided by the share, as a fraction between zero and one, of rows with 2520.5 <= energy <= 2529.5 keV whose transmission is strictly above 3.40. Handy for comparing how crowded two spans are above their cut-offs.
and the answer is 0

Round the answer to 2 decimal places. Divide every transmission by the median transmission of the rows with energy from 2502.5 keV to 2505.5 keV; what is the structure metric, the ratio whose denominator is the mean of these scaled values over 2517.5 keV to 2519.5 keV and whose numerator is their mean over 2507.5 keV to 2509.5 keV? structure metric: 0.98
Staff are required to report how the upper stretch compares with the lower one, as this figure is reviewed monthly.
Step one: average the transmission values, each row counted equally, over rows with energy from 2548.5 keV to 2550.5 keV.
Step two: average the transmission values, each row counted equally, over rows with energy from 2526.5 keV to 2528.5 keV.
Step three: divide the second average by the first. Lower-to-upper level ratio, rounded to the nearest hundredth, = 1.22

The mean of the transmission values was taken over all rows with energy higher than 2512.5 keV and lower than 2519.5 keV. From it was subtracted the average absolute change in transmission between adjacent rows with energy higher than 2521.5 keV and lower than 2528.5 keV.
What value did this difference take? 3.36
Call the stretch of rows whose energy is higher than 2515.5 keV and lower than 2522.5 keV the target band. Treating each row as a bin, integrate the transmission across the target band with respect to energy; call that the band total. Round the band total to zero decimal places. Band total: 25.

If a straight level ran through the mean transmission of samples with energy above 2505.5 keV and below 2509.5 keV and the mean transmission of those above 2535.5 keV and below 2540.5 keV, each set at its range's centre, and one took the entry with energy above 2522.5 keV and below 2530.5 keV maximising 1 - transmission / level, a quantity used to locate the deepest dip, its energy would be 2530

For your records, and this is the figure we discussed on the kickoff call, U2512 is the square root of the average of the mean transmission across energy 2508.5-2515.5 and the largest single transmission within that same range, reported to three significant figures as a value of 1.84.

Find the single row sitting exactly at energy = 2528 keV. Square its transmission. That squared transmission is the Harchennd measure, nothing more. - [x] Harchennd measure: 11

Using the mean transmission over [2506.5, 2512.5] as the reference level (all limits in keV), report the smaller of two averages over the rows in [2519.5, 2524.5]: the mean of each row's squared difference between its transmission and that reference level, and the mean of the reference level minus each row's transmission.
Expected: -0.19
